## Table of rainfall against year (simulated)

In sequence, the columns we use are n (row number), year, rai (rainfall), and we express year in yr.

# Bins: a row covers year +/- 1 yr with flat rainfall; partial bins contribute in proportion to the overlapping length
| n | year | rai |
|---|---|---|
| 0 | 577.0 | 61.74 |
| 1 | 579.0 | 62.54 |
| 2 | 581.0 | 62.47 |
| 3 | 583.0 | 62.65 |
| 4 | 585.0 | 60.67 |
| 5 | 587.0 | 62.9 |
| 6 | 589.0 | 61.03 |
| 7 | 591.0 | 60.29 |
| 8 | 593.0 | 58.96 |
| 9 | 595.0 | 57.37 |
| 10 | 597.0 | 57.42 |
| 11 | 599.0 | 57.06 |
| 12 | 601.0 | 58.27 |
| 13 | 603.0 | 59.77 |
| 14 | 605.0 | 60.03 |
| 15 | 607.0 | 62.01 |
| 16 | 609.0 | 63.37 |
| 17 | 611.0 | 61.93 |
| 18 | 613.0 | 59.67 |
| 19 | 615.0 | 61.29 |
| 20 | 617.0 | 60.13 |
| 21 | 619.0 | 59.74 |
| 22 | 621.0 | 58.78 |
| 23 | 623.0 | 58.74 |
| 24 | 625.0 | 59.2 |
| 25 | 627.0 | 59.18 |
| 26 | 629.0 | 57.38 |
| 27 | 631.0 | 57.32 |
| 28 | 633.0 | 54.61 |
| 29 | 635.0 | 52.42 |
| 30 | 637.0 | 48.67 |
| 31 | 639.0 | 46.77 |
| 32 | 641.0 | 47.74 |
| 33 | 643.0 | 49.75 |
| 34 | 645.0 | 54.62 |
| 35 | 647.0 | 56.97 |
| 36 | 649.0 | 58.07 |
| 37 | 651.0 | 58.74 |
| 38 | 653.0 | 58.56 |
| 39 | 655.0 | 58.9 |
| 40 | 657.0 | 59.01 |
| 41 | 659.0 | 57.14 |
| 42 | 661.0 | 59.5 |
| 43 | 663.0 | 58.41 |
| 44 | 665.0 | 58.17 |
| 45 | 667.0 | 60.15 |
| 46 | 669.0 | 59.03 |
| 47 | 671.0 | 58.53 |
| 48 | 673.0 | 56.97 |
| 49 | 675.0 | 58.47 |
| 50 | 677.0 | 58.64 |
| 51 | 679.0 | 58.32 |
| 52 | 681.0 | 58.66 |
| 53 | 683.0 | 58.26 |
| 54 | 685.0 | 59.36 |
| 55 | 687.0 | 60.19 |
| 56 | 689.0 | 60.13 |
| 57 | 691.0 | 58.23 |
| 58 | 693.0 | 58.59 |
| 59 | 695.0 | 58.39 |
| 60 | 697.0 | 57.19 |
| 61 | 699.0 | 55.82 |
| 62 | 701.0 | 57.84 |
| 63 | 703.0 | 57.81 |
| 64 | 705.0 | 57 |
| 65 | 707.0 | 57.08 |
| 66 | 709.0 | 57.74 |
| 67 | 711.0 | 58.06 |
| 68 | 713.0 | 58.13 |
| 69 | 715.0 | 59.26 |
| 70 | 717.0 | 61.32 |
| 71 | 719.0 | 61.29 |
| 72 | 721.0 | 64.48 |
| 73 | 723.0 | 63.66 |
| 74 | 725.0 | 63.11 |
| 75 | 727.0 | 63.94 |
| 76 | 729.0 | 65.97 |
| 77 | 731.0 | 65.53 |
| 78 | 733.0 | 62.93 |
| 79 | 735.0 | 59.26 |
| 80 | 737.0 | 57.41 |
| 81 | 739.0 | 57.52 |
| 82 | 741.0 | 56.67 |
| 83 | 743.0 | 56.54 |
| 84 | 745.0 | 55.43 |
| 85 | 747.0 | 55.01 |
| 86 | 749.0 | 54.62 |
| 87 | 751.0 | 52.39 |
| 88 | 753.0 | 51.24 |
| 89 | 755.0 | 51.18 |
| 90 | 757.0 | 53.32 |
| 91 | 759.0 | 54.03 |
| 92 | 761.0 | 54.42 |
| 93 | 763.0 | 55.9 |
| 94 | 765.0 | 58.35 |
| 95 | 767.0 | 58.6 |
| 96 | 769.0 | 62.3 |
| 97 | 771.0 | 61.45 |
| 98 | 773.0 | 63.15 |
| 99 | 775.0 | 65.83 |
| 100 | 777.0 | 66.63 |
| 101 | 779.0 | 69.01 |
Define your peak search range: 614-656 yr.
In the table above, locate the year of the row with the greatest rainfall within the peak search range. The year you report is 615.0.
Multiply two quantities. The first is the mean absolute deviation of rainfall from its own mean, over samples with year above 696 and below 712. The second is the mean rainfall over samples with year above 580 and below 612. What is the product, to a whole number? 33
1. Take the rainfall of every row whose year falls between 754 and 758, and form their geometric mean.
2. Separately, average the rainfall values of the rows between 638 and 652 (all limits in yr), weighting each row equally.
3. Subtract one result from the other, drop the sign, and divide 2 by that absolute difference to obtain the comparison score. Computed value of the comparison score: 2.0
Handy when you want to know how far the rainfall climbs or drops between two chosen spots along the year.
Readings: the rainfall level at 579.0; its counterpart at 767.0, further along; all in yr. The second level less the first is -3.9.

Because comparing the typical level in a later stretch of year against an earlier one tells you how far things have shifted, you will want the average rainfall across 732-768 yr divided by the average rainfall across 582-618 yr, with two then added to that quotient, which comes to 2.93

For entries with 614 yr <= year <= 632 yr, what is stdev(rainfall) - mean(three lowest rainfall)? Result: -56.6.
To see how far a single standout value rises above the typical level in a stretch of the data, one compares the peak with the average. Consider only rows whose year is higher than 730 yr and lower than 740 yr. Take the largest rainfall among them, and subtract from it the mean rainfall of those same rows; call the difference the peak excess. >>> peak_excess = 5.0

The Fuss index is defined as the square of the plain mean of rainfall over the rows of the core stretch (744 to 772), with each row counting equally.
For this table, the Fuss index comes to 3090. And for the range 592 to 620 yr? 3575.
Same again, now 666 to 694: 3460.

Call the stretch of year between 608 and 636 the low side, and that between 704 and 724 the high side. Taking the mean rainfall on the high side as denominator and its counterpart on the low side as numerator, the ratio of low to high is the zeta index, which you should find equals 0.98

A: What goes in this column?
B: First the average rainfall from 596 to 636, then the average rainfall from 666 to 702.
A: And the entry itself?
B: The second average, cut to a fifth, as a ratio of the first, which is 0.199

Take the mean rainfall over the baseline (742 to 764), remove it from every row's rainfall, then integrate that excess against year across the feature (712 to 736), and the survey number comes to 202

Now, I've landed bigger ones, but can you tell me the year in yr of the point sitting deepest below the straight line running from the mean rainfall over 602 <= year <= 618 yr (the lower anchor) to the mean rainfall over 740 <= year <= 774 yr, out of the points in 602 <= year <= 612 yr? 603.0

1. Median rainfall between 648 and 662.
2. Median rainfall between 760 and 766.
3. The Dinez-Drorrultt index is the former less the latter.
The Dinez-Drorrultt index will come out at 3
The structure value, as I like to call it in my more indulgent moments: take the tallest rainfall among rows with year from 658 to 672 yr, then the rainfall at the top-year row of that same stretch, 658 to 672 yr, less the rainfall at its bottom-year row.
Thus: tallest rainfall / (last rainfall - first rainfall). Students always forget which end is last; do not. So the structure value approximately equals 43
